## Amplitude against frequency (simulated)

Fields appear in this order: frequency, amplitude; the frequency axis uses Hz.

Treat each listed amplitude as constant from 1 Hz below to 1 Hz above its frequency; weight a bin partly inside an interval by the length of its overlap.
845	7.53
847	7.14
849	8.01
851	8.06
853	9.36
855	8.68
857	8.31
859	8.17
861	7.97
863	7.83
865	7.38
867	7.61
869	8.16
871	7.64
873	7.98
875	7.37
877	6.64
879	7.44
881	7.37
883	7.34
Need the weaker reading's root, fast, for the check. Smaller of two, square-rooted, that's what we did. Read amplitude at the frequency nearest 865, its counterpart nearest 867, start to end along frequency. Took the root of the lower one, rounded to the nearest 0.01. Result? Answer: 2.72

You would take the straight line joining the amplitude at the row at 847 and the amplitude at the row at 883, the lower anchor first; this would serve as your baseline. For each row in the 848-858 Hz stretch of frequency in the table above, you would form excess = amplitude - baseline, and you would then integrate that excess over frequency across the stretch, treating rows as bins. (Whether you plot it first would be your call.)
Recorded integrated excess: 13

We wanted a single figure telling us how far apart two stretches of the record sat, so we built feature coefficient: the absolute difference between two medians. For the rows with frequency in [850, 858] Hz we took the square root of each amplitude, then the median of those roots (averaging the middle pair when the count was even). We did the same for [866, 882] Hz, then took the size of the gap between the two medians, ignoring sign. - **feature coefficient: 0.17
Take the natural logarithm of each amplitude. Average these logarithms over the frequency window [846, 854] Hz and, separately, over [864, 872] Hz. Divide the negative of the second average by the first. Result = -0.975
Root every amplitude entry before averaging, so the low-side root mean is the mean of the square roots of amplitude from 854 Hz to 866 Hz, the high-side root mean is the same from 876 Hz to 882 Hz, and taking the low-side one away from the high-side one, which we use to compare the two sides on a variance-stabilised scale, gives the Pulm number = -0.16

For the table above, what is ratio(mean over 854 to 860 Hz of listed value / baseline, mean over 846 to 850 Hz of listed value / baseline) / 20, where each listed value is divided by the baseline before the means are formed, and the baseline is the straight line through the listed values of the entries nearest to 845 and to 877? 0.0573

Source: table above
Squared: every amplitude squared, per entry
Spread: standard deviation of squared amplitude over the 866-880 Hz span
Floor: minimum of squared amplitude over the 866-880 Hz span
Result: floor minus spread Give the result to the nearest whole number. 37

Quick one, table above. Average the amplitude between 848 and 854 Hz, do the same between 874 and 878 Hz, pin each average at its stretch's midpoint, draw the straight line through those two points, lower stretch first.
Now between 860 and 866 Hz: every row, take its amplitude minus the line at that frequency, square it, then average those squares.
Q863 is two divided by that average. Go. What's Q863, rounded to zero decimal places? 71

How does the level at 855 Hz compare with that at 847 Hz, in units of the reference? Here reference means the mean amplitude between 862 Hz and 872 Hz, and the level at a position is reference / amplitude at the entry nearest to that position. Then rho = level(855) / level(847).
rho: 0.82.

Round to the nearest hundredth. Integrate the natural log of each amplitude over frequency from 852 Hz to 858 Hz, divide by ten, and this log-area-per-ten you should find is 1.30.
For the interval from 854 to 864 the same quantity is 2.10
